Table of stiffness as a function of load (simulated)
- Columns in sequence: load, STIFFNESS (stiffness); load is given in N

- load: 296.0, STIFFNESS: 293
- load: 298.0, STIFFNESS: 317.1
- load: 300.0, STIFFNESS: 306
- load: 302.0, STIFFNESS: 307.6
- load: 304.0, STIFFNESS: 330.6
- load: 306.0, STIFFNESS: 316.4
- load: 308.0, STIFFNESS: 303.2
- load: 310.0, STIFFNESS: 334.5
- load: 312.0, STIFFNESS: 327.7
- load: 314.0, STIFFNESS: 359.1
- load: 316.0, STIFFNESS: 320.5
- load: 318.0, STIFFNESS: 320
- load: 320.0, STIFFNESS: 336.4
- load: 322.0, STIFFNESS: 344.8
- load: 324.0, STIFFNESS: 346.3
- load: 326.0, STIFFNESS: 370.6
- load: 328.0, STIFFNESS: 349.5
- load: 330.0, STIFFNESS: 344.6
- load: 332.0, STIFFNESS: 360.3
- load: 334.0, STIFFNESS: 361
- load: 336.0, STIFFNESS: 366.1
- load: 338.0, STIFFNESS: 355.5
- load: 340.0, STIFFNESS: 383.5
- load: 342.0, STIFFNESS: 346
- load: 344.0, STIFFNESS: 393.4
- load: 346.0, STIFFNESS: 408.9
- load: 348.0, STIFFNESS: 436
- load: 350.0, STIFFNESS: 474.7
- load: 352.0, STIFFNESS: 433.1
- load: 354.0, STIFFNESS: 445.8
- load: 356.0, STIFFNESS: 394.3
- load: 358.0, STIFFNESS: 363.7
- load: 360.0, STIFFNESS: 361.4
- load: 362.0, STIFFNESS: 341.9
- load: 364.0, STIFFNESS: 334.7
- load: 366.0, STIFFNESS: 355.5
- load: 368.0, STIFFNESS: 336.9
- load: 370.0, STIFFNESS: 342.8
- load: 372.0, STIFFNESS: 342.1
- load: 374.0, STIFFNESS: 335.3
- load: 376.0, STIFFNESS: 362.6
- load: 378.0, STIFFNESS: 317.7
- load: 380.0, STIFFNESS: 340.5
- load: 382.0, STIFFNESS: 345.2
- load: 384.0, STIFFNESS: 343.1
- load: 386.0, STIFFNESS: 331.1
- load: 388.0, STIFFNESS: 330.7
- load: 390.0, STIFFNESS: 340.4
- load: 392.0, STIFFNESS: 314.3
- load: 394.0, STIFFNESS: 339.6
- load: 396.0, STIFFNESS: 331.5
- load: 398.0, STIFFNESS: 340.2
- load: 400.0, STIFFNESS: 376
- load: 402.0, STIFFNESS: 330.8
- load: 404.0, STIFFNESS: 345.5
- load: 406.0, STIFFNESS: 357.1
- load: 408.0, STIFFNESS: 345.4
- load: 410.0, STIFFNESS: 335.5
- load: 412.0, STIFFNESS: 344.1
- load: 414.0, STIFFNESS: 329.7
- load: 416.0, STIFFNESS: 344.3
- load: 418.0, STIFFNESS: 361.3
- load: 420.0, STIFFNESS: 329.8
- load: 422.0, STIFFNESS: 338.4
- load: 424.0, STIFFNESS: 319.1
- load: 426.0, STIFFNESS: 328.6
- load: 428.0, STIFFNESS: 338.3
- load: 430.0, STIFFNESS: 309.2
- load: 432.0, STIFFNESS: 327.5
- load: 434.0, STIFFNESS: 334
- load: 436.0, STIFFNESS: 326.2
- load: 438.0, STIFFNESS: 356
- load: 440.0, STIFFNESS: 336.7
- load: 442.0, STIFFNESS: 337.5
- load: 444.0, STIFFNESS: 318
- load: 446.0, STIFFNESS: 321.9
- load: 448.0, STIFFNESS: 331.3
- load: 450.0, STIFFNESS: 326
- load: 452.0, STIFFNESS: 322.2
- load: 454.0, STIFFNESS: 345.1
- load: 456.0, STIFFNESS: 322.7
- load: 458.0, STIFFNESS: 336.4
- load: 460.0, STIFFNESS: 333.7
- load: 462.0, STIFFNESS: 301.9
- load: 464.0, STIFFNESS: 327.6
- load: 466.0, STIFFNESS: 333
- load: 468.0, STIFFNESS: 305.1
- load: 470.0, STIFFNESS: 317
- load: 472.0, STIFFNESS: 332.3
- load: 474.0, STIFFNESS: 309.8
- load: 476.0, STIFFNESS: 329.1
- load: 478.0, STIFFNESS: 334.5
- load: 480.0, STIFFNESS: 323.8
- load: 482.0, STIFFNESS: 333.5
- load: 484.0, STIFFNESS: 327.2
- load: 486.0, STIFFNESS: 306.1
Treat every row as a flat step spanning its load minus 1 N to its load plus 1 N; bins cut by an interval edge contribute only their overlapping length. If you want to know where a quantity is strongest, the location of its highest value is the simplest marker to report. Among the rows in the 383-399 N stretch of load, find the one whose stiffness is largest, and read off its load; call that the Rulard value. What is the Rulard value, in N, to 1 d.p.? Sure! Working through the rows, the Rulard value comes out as 384.0 N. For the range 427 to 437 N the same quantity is 428.0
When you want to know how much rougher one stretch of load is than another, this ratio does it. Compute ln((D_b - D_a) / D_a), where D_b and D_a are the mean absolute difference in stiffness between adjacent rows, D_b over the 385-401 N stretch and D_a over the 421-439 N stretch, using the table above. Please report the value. -5.8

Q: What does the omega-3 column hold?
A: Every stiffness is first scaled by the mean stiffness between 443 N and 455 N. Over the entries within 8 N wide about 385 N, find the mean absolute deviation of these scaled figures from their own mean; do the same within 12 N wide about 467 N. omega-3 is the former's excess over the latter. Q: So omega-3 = -0.015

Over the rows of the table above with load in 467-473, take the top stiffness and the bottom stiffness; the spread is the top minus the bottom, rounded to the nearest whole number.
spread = 27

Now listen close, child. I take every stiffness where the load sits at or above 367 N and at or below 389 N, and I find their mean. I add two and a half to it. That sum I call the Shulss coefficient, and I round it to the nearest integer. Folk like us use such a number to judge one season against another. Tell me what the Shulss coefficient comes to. 341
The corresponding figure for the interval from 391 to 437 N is 339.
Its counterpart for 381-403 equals 341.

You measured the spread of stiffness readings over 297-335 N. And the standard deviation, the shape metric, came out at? 20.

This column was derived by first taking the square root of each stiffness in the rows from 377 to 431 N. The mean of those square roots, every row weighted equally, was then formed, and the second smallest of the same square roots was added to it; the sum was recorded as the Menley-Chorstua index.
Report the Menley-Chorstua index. 36.1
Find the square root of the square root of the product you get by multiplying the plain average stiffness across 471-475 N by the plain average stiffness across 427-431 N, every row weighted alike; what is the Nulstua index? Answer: 17.96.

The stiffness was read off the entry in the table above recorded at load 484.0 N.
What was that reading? 327.2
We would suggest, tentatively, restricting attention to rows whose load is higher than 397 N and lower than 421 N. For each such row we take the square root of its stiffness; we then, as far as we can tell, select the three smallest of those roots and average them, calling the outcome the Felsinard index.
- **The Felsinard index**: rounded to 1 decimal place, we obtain 18.2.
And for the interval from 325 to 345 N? 18.6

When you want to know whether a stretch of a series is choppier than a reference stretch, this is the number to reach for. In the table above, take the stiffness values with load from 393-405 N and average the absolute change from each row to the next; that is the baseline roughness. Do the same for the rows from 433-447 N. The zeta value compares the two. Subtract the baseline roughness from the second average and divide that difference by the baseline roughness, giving -0.40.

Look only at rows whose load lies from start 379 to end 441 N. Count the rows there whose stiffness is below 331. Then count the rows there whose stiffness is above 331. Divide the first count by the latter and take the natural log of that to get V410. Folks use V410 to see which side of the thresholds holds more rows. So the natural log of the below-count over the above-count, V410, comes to -0.7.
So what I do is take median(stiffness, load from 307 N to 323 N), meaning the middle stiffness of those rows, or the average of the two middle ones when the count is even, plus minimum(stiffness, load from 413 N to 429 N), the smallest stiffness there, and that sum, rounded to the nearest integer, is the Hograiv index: 650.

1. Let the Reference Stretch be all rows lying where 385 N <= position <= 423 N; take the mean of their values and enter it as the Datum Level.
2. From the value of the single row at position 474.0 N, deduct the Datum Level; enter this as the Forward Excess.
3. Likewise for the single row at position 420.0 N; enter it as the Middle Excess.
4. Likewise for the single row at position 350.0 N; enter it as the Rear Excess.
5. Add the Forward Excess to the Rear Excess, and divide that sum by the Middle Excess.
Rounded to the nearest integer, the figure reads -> -10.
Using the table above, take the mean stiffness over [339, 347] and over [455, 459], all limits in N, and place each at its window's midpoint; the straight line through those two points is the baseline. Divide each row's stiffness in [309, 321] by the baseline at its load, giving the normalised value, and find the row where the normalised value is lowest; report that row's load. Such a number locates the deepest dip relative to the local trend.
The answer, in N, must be 316.0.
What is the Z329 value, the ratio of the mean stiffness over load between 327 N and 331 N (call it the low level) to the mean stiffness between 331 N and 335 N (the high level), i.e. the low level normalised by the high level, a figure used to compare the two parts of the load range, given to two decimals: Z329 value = 0.96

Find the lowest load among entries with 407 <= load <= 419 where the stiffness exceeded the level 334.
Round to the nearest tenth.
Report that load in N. 408.0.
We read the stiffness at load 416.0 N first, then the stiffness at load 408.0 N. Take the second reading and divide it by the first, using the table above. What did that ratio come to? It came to 1.00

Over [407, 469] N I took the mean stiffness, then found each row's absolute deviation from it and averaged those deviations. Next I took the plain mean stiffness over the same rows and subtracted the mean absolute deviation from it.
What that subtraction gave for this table 321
